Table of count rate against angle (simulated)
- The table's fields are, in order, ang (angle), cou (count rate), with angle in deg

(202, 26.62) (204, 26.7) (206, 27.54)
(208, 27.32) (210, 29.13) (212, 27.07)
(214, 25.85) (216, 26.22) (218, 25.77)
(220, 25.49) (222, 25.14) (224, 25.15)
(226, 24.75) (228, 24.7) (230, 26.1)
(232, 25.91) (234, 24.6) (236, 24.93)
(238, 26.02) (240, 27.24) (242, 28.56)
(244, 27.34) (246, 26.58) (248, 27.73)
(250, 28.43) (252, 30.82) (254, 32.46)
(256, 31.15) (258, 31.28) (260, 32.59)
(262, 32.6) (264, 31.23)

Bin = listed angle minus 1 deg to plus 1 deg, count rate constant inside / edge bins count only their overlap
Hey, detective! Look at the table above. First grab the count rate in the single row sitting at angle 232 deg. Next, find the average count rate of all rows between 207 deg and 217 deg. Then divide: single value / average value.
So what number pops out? 0.955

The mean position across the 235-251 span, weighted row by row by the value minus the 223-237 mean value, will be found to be 244.9 deg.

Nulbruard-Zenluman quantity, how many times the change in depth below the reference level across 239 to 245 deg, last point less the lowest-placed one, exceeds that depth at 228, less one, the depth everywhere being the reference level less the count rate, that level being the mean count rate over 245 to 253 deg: -1.0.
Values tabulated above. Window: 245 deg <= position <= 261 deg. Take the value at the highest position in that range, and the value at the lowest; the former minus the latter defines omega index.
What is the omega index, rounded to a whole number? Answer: 6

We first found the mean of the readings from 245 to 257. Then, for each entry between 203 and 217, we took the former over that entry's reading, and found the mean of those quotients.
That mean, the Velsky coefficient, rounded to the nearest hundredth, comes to 1.09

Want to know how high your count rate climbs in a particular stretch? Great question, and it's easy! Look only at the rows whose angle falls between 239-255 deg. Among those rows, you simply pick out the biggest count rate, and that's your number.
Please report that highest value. 32.46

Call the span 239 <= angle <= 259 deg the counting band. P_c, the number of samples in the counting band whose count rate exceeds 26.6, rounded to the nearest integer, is 9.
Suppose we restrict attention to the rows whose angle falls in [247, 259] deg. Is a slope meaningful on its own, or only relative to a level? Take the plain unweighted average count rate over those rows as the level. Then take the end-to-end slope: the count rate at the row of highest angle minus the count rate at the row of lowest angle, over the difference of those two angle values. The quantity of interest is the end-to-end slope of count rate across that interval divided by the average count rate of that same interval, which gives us 0.012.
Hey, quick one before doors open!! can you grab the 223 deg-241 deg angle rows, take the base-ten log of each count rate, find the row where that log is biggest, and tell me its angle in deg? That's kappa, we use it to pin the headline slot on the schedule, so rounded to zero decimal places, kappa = 240 deg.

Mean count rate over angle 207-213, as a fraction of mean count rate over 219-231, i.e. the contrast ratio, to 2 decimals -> 1.10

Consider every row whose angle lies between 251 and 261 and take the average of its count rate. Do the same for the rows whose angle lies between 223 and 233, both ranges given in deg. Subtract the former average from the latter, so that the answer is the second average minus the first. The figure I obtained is -6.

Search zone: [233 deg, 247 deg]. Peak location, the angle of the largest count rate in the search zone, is 242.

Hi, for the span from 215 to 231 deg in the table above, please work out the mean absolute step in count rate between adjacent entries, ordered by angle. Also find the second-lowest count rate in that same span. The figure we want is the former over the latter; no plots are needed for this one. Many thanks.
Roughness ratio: 0.0170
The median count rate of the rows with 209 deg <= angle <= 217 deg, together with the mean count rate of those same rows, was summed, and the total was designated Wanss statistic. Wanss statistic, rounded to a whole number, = 54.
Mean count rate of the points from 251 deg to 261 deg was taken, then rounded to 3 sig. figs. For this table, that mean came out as 31.7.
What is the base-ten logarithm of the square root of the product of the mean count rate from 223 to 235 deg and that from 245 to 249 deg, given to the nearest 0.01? 1.42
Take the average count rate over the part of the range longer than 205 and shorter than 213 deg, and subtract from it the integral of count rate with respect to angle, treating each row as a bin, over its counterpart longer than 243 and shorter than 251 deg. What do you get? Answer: -192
